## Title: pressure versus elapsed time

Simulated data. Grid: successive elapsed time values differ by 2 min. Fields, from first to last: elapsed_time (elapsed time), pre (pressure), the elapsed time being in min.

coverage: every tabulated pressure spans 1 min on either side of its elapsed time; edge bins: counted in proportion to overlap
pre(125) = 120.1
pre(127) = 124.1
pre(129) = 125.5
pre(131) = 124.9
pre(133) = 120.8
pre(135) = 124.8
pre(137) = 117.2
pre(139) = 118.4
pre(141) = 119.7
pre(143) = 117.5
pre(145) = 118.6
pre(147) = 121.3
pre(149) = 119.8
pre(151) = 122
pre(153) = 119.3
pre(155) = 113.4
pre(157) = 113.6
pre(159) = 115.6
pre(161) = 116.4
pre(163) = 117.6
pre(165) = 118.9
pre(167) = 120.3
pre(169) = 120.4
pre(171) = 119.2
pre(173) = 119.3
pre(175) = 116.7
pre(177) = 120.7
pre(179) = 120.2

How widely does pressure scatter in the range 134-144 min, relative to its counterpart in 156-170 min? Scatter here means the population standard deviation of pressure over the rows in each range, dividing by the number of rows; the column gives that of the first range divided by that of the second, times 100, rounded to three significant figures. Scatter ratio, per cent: 119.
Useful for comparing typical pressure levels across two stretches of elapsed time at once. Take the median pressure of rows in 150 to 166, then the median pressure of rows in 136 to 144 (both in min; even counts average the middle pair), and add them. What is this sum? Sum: 235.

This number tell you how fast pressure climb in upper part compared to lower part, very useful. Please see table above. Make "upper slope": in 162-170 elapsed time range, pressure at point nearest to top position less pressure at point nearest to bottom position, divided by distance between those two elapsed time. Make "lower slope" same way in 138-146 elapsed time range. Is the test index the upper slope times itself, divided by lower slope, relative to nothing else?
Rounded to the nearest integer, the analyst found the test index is 7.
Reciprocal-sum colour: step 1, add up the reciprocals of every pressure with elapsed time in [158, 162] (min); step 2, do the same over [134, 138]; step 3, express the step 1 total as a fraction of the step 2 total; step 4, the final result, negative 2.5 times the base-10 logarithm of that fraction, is -0.045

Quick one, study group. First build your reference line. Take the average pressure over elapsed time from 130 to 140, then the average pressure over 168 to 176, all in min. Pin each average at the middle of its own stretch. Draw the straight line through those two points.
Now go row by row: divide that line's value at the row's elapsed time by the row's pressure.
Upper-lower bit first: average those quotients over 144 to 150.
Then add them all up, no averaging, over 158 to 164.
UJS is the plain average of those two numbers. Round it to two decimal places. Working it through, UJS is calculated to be 2.04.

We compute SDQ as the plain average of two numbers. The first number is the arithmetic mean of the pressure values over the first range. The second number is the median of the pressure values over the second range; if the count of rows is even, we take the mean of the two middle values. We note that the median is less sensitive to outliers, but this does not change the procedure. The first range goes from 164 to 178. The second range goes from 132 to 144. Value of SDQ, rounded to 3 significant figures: 119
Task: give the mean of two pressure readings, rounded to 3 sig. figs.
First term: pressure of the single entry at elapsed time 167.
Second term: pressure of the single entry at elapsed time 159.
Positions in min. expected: 118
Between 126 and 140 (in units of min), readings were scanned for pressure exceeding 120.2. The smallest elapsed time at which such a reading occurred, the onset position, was 127 min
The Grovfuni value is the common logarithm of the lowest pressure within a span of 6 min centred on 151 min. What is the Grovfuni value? 2.08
